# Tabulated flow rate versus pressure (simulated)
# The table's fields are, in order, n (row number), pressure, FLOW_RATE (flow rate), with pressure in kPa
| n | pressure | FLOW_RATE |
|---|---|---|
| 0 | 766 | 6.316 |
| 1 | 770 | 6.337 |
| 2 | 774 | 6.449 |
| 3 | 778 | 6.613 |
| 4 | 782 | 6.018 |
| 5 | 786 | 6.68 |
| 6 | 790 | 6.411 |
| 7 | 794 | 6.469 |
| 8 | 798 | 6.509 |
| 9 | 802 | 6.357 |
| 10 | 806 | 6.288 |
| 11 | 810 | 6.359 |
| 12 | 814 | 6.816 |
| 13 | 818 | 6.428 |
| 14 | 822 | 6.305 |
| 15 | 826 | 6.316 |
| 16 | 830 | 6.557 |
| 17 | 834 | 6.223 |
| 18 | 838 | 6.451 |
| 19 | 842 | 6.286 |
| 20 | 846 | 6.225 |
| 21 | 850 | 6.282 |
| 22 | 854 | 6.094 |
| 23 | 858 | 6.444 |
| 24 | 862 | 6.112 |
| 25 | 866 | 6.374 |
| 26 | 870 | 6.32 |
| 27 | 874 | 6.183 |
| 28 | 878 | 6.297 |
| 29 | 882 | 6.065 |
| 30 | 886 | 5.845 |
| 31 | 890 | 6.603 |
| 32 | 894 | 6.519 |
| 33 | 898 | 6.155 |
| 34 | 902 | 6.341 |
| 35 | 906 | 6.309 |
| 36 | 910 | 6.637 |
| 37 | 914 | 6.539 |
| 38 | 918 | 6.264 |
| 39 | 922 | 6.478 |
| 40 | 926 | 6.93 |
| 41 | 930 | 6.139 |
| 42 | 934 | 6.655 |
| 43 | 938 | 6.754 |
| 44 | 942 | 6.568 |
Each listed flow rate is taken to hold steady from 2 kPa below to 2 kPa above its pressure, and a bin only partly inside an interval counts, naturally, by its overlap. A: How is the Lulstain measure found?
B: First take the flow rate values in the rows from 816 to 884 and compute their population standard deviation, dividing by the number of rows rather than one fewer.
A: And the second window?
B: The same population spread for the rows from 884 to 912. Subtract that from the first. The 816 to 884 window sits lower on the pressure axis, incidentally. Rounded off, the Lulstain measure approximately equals -0.13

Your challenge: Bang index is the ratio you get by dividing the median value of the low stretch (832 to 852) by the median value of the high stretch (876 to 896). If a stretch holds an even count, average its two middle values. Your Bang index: 0.998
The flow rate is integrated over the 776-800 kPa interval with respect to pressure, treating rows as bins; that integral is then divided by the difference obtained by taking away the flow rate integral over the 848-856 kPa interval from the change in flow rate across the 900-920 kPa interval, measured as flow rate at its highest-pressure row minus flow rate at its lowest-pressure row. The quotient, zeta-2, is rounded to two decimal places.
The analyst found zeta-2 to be -3.12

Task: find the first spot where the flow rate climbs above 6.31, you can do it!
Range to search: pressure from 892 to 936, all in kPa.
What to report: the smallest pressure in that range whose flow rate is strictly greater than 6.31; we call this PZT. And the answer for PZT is 894 kPa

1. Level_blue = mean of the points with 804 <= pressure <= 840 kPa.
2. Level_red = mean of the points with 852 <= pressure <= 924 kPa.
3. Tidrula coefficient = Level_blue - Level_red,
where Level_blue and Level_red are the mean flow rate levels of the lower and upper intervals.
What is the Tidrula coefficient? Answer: 0.11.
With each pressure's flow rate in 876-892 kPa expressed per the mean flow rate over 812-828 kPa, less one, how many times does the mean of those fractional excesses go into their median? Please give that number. 1.1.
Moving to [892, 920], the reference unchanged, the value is 1.8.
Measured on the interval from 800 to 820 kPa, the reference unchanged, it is 6.4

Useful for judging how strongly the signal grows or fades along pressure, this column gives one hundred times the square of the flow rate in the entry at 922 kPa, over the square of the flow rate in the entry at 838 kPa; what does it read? 101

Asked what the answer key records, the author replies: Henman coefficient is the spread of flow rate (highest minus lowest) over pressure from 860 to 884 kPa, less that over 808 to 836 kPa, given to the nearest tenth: -0.3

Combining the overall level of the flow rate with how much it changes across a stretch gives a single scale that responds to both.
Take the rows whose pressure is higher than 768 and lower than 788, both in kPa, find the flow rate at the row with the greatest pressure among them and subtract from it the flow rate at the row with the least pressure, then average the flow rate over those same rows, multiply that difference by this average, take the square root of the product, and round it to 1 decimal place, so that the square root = 1.5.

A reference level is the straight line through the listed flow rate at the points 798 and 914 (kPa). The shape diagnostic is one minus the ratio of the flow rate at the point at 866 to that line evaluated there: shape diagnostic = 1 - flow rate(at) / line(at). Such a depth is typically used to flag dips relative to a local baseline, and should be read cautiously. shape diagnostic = 0.023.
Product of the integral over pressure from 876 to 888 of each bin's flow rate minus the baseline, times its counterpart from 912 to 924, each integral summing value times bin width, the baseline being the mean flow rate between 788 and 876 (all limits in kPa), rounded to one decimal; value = -3.0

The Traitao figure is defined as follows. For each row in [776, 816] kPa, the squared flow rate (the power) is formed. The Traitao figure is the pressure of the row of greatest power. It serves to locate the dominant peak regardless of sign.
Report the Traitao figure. 814 kPa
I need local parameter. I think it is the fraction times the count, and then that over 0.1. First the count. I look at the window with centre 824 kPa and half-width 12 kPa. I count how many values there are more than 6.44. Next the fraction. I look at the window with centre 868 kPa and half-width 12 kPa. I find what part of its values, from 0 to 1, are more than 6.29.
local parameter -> 13.3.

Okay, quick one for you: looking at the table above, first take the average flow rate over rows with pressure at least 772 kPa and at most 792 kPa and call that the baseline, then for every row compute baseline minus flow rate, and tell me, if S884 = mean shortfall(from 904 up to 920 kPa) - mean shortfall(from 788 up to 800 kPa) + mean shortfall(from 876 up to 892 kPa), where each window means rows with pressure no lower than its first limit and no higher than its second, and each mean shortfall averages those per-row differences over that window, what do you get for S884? 0.26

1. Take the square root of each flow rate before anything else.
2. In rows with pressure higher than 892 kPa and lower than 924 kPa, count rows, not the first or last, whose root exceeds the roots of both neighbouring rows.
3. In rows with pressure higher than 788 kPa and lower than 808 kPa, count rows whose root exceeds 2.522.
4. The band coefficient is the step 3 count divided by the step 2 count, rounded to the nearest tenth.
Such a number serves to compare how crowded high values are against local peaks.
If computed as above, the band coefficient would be 1.5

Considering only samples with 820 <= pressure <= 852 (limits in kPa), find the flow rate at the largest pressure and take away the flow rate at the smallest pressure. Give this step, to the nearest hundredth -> -0.02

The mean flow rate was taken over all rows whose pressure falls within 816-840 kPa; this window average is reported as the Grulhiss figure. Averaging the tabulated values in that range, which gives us 6.38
